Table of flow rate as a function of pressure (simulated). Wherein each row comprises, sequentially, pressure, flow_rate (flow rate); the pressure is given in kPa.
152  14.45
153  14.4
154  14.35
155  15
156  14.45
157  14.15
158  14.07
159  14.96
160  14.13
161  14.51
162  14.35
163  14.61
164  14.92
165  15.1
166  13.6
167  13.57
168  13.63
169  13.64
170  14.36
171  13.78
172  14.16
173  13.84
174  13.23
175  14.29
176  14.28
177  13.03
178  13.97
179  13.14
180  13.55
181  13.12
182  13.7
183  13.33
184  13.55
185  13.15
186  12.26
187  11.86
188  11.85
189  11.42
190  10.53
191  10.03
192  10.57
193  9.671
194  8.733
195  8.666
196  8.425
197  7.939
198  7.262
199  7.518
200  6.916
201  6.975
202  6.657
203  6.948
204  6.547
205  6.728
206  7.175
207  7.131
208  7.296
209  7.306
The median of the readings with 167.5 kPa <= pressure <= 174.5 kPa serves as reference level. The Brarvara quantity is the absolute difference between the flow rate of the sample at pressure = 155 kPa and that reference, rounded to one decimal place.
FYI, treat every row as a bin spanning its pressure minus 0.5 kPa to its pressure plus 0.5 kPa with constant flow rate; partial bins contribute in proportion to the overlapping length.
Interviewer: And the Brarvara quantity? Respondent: 1.2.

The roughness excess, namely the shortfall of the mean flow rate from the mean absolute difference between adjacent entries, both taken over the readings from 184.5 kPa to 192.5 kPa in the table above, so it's -10.9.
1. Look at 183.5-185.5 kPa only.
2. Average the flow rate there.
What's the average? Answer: 13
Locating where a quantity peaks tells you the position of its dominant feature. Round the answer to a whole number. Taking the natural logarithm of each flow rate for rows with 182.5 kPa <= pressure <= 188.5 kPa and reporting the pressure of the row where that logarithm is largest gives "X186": 184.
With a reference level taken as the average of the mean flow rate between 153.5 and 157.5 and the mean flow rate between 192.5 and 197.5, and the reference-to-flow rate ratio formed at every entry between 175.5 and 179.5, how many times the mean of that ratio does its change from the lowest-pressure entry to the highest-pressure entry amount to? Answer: 0.08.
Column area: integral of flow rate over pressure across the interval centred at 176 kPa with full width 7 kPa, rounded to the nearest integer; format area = 96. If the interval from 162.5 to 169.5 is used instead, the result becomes 99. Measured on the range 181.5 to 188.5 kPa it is 90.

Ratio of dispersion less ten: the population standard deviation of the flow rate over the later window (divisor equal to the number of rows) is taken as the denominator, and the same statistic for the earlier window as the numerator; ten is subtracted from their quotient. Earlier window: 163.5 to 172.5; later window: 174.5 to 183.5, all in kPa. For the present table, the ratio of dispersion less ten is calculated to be -8.8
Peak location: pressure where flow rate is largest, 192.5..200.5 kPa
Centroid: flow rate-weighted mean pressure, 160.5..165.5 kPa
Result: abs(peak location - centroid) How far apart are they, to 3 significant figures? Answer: 30.0 kPa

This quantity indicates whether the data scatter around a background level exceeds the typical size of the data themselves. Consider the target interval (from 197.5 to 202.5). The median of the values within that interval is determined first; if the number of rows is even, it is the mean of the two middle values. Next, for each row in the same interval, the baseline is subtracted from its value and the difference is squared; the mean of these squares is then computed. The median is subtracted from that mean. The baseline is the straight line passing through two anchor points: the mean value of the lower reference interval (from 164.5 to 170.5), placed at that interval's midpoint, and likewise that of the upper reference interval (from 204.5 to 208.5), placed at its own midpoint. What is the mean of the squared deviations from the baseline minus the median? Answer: -5.6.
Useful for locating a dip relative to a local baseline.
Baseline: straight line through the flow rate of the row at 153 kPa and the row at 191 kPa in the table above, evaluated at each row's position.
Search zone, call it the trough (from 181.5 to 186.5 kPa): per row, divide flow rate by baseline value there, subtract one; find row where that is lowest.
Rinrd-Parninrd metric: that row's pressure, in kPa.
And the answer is 186 kPa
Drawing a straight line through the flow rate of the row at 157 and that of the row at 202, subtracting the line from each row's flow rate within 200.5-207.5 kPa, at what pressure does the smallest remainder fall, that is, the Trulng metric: 202 kPa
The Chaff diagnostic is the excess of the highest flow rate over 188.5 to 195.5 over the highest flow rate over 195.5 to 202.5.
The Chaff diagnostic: 3.0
